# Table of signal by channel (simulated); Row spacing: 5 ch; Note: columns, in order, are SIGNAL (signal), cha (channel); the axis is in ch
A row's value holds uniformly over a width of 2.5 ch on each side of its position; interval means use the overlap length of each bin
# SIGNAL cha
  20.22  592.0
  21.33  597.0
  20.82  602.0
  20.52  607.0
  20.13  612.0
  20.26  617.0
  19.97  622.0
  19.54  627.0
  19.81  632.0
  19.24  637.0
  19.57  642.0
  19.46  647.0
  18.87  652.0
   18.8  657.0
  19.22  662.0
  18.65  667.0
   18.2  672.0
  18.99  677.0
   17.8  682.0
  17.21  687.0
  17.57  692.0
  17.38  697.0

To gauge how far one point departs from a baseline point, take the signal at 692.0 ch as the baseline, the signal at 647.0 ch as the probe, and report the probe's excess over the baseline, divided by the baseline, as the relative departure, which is 0.11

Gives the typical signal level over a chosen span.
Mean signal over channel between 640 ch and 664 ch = 19.2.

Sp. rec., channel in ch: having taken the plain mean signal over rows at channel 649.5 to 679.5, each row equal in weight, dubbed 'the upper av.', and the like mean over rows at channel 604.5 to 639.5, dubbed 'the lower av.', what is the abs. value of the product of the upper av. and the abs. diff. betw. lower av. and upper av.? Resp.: 21.3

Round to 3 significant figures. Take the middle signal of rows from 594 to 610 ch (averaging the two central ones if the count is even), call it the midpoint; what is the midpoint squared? 433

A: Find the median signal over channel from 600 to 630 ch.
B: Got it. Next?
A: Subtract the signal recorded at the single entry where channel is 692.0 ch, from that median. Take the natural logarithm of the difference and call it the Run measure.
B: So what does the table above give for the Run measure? 1.0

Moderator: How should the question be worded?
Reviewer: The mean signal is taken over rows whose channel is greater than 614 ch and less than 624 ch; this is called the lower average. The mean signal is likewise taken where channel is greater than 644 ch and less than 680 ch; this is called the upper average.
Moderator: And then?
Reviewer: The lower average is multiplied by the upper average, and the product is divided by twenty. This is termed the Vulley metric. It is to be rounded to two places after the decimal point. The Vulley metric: 18.99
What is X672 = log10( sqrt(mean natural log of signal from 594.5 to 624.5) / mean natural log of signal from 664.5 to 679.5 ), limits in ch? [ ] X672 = -0.226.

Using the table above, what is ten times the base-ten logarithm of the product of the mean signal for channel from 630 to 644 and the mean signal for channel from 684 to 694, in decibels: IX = 25.3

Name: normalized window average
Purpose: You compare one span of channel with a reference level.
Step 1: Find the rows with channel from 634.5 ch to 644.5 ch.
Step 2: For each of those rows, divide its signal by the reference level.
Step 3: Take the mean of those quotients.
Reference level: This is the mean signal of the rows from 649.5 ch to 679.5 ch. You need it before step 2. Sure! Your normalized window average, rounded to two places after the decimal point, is 1.03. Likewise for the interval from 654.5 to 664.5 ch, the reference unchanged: 1.01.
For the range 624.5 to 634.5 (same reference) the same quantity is 1.05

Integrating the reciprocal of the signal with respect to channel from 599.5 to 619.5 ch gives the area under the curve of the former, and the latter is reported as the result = 0.98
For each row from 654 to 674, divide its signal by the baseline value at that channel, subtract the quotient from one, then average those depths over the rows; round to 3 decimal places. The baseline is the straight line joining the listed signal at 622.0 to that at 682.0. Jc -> -0.015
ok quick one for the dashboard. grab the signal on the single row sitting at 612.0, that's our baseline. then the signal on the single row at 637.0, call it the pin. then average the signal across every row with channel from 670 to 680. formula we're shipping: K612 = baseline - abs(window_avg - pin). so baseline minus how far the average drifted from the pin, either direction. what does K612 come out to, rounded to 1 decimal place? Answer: 19.5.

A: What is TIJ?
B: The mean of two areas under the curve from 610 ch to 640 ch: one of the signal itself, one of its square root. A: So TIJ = 364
